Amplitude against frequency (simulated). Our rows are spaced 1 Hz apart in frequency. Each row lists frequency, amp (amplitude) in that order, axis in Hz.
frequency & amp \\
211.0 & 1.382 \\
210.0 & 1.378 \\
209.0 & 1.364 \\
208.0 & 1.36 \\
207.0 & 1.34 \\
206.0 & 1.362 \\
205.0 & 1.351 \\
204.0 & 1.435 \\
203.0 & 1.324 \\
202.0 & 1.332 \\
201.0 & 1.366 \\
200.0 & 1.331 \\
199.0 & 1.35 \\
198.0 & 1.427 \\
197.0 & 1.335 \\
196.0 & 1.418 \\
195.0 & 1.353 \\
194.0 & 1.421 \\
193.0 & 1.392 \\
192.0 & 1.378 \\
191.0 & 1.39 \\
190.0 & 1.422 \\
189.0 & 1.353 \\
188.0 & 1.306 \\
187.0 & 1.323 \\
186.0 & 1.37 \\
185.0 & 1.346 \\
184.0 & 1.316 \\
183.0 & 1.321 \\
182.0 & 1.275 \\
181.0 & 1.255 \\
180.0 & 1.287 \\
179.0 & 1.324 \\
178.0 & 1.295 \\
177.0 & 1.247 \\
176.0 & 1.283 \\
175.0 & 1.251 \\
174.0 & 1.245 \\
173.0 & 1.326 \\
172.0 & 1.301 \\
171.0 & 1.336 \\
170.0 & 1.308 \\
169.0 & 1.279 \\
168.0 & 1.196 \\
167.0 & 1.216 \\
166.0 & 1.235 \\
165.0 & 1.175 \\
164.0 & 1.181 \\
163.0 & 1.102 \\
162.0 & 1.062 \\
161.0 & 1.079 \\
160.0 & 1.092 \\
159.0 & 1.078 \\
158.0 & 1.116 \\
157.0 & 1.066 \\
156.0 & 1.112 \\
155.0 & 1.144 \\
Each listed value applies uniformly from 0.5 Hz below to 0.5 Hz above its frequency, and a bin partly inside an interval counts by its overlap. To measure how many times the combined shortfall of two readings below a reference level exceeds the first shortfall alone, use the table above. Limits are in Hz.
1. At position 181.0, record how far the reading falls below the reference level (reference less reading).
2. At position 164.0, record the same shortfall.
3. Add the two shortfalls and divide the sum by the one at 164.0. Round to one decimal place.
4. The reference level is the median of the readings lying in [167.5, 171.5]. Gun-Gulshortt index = 1.3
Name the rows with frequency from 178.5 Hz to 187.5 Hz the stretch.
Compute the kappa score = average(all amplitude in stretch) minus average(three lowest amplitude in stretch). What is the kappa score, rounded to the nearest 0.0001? 0.0407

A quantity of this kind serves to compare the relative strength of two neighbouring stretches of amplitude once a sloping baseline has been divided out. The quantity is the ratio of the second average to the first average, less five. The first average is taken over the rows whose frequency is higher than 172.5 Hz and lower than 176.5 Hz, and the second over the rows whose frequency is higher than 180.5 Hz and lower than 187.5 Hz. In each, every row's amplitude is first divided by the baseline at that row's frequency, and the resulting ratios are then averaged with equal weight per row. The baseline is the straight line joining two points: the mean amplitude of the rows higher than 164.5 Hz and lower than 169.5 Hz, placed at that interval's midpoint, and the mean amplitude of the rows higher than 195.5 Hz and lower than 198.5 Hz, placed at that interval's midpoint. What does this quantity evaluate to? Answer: -4.01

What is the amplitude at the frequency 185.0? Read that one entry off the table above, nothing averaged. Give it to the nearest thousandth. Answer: 1.346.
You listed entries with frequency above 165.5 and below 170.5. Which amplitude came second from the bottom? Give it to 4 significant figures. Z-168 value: 1.216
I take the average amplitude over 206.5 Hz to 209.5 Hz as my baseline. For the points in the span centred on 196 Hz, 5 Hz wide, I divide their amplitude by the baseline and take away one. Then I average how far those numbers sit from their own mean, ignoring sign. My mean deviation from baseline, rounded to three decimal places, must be 0.028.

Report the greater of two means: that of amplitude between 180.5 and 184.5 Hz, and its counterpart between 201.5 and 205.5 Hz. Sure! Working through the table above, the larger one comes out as 1.36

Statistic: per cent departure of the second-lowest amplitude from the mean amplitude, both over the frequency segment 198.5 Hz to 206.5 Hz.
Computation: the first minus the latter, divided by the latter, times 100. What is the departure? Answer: -1.9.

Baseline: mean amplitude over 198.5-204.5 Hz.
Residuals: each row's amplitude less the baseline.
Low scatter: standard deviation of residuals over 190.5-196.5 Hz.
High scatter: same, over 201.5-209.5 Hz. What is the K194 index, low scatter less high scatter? -0.0088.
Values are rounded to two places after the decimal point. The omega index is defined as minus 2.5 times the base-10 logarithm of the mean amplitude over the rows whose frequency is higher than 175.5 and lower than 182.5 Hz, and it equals -0.27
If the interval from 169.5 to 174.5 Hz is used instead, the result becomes -0.29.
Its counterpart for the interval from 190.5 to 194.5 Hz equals -0.36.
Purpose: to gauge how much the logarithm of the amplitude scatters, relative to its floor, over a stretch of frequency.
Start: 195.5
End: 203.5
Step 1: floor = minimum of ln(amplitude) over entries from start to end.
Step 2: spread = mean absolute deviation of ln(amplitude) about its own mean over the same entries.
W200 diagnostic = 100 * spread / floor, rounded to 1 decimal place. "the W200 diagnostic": 8.4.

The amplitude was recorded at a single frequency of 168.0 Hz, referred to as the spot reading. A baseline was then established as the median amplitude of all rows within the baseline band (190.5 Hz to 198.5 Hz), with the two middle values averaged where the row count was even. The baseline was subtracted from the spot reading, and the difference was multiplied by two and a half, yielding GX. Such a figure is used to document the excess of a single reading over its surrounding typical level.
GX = -0.49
